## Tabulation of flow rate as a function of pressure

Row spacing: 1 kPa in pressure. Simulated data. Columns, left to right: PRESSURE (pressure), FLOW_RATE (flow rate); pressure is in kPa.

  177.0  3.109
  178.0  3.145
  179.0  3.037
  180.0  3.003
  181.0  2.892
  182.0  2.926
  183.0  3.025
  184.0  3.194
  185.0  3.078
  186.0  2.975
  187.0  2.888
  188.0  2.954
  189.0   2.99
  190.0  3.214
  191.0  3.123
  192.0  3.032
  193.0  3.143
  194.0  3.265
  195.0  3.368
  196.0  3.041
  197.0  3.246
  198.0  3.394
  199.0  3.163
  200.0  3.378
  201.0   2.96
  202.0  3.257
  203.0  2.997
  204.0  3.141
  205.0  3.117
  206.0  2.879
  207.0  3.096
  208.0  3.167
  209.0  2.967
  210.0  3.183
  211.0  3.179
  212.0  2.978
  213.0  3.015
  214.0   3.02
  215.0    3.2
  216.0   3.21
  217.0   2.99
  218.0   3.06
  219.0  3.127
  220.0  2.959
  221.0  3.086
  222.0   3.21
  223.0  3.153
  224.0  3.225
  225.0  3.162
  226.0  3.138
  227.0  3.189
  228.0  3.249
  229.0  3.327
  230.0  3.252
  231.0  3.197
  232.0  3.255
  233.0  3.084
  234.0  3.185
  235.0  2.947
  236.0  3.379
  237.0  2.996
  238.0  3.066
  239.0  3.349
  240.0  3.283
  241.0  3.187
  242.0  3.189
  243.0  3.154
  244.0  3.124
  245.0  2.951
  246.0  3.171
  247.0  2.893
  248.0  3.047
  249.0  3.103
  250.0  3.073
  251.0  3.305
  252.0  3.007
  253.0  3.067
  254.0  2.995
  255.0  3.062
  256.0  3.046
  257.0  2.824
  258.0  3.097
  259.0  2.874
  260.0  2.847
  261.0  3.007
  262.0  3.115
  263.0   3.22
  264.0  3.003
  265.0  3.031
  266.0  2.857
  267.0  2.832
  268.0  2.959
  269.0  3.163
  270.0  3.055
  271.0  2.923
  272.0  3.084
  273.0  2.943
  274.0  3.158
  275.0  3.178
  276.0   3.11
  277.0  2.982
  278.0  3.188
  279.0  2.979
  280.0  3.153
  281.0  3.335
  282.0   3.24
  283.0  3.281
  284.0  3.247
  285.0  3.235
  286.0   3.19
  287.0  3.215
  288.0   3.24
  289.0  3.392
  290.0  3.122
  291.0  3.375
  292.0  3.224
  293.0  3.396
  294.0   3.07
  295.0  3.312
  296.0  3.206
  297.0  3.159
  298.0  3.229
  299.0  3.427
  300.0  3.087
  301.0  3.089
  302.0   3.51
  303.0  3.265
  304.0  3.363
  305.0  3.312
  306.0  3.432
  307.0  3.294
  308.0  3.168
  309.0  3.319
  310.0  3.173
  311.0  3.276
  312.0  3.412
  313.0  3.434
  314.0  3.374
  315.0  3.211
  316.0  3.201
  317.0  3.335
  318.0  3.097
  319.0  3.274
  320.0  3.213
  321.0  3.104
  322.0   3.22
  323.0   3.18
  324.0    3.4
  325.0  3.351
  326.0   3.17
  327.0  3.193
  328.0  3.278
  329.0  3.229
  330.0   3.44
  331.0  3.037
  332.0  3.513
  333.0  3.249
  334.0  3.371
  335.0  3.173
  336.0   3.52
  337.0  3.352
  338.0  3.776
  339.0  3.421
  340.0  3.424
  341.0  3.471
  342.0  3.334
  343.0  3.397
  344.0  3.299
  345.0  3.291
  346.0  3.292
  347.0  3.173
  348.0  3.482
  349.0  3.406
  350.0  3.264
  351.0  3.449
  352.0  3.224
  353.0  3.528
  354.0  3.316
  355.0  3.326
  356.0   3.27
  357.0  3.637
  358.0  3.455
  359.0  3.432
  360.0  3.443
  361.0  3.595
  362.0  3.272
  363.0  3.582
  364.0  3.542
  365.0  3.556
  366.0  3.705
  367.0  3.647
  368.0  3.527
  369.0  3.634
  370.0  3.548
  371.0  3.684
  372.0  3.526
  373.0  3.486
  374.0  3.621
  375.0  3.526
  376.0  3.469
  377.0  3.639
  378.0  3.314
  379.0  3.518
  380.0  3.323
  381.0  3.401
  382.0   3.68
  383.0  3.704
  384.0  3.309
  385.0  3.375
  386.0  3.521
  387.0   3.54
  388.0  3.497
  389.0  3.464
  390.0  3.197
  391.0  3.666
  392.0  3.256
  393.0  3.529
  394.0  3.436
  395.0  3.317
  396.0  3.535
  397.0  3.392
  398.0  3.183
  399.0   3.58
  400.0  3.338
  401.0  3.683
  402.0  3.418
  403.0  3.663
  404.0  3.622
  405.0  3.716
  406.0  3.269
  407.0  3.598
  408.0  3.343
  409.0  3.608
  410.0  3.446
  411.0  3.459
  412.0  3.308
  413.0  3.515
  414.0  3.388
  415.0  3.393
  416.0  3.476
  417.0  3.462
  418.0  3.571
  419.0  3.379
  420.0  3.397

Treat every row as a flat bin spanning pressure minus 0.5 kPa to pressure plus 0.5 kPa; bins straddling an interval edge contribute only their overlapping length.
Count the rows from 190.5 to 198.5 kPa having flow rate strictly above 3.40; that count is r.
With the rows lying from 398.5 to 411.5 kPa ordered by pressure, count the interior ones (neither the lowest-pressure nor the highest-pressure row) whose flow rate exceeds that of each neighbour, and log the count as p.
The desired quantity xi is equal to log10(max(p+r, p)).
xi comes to 0.70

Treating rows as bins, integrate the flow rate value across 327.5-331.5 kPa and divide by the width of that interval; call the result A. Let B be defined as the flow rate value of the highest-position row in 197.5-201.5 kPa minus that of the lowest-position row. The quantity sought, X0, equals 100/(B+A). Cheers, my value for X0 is 35.6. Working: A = 3.25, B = -0.43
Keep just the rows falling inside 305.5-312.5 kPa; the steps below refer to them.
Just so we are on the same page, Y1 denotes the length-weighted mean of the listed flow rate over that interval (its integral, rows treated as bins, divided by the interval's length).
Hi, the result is 3.30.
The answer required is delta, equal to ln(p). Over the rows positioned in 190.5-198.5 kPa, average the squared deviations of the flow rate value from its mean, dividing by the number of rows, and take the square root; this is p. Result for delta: -2.04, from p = 0.130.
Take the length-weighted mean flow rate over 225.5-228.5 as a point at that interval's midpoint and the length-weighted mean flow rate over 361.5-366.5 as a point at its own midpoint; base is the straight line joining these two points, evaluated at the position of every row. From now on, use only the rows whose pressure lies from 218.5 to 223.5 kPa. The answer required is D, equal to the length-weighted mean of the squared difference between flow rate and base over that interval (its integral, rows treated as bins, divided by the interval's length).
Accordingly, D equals 0.01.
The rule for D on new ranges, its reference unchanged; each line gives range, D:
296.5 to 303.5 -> 0.04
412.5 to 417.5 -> 0.05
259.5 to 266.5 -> 0.09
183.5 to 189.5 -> 0.02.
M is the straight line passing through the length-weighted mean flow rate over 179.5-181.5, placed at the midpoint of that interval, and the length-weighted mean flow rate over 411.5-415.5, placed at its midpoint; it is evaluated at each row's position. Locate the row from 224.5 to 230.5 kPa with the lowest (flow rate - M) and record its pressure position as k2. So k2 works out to 226.0 kPa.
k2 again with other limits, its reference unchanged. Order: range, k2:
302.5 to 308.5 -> 308.0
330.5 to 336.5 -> 331.0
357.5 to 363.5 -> 362.0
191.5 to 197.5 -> 192.0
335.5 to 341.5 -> 337.0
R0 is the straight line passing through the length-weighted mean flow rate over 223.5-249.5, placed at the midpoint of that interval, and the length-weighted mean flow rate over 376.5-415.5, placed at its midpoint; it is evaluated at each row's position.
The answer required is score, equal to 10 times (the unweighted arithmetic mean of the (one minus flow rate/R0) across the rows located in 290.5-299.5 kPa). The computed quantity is 0.01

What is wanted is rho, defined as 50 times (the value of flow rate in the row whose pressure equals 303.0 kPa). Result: 163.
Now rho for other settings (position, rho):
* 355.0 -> 166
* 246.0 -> 159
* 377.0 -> 182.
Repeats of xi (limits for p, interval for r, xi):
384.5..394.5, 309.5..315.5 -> 0.70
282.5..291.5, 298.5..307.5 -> 0.60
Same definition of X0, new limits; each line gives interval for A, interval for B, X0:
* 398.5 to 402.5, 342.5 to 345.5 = 29.4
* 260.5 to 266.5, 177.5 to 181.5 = 35.9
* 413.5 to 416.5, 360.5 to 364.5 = 29.7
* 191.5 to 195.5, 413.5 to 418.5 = 29.5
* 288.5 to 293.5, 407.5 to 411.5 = 29.3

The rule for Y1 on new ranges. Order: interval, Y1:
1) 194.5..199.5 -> 3.24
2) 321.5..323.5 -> 3.20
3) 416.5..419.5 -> 3.47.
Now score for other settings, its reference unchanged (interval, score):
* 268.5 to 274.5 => 0.53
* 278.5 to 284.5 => 0.12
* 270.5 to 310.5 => 0.14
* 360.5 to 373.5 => -0.45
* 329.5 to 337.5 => 0.04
